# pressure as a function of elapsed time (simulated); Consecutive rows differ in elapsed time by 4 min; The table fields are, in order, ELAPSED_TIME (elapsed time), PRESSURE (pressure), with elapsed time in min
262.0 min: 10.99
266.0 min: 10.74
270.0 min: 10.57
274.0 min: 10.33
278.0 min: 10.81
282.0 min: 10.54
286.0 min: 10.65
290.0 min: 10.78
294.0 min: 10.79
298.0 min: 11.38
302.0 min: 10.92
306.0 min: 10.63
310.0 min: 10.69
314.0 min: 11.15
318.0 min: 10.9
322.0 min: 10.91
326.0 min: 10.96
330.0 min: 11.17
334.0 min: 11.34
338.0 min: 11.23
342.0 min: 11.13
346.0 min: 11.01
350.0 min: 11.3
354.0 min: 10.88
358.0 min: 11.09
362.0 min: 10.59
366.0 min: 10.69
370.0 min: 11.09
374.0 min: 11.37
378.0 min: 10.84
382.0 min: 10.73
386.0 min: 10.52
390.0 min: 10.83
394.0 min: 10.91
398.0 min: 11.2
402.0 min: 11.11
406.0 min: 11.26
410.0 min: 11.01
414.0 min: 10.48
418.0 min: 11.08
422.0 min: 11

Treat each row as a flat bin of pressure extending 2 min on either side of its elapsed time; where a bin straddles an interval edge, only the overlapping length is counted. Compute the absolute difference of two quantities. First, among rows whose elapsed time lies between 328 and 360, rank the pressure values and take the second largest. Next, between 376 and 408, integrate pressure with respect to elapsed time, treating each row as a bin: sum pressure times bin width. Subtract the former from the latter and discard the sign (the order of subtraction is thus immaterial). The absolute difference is 338.3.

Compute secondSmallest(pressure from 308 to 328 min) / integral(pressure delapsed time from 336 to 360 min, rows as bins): 0.041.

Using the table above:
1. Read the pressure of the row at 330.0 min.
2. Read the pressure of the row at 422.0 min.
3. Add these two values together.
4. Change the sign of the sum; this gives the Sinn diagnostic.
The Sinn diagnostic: -22.2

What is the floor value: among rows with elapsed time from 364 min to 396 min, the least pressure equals 10.52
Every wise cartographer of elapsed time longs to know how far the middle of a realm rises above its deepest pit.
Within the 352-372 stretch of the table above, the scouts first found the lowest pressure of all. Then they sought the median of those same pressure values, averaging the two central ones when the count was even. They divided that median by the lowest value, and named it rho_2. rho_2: 1.03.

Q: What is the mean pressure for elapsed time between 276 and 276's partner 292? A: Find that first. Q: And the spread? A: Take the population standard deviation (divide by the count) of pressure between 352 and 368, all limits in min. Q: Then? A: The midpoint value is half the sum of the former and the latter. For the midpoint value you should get 5.44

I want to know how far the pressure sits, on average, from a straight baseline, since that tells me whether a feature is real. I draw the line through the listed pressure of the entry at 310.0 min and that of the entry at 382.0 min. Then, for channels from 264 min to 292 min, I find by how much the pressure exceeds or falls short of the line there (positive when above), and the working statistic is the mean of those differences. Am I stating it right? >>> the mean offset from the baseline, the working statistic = -0.04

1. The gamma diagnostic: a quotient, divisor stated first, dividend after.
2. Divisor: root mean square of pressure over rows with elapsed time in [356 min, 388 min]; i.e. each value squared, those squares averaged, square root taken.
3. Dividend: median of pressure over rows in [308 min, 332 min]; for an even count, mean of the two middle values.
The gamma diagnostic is 1.01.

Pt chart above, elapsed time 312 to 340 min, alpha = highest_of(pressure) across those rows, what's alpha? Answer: 11.34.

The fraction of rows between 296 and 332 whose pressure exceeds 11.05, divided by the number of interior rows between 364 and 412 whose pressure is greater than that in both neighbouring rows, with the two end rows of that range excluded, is 0.11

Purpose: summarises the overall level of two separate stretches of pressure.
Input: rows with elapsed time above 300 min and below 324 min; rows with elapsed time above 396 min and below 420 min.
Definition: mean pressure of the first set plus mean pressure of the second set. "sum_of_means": 21.89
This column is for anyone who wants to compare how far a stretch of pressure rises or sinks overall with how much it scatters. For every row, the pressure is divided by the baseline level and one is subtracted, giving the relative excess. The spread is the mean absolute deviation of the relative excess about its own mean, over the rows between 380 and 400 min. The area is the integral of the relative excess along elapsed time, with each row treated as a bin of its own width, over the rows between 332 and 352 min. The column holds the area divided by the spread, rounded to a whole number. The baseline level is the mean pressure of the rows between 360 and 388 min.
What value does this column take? 43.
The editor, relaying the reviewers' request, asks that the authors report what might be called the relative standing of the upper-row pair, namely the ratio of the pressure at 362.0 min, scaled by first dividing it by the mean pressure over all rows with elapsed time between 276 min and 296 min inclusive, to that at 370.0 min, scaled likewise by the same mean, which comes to 0.95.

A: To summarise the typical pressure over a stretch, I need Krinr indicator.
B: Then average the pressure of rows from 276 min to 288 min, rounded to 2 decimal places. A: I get 10.67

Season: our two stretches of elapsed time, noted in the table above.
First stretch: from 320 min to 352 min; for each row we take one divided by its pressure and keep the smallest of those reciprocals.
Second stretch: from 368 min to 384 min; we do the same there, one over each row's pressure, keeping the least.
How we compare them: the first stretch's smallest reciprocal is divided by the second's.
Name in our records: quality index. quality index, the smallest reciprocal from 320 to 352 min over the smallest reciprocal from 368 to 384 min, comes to 1.003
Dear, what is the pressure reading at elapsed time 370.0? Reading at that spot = 11.09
